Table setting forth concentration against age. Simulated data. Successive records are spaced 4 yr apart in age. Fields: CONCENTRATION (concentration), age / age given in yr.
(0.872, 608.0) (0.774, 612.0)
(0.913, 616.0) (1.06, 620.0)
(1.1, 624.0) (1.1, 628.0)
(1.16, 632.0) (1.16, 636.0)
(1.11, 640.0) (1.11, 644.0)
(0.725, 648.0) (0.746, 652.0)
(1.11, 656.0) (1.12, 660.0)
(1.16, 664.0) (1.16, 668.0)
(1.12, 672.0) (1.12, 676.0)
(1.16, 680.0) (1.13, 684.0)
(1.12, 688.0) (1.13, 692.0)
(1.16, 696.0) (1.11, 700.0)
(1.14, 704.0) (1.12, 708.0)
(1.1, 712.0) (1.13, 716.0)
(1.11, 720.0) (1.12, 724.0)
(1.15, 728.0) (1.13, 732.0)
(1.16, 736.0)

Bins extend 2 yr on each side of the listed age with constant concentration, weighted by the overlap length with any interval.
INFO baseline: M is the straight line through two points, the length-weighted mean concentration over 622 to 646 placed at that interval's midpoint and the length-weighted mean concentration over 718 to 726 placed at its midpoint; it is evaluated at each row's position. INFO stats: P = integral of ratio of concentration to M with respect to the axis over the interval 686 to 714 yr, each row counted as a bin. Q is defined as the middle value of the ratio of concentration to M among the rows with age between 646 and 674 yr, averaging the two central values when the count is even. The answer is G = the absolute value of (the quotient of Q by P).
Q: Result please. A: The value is 0.035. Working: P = 28.2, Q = 1.00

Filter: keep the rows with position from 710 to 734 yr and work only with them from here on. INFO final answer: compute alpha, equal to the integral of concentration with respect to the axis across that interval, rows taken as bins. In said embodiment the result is 27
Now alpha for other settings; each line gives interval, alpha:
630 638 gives 9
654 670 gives 18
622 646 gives 27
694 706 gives 14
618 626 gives 9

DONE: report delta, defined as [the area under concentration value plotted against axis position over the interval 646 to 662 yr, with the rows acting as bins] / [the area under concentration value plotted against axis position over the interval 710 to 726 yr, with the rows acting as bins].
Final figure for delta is 0.83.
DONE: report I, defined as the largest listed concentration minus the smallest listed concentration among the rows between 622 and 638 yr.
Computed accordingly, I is 0.060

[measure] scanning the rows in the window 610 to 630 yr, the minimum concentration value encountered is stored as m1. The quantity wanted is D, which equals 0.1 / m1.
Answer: 0.129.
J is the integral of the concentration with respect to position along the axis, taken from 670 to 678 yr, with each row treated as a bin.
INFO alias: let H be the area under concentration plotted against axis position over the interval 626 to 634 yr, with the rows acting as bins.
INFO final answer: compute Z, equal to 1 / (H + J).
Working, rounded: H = 9.04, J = 8.96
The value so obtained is 0.0556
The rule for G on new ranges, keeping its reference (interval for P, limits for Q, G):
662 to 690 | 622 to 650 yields 0.035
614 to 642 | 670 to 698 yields 0.037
